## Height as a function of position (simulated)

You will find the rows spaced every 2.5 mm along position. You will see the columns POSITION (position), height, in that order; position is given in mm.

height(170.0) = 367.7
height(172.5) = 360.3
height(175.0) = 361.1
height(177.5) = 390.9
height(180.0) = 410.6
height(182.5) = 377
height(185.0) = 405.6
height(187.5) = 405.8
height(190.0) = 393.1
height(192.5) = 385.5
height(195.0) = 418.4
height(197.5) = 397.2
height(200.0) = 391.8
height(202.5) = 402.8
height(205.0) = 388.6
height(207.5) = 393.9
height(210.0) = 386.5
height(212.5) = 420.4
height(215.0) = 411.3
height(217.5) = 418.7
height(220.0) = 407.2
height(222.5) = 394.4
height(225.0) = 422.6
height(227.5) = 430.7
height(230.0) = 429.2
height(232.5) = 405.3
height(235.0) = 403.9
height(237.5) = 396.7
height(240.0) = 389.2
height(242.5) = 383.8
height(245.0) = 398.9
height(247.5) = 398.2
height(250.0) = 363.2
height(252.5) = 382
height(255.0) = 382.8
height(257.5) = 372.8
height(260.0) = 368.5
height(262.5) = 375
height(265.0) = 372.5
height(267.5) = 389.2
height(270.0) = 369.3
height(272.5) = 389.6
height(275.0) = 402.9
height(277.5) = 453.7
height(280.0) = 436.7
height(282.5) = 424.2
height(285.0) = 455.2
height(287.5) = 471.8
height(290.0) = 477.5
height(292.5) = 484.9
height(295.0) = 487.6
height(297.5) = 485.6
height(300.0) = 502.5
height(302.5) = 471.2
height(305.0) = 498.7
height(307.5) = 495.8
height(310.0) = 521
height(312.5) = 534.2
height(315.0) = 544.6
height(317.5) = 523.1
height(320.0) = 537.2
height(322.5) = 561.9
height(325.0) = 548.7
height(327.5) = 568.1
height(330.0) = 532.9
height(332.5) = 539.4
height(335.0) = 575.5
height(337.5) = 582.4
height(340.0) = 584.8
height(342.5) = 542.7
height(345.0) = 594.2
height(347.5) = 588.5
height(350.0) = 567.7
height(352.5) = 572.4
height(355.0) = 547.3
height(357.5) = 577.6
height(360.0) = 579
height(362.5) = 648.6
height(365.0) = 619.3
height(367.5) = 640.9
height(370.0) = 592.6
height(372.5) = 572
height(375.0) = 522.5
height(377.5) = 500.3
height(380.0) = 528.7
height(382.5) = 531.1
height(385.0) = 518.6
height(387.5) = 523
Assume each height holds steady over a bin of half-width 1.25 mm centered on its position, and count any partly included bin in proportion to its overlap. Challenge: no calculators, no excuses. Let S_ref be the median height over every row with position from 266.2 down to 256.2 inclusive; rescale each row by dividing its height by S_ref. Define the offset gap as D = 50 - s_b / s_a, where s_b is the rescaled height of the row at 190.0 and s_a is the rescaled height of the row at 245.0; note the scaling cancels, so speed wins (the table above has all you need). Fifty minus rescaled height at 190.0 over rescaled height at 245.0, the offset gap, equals 49.0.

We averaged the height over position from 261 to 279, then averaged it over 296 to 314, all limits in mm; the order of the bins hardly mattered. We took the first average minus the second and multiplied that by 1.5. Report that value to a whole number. -162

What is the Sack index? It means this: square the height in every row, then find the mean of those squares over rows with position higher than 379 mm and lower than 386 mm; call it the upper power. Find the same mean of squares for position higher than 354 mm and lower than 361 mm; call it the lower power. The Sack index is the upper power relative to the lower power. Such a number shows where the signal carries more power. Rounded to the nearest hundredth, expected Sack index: 0.86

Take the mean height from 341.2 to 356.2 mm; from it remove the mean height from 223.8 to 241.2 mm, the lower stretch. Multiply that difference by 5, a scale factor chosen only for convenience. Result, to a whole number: 789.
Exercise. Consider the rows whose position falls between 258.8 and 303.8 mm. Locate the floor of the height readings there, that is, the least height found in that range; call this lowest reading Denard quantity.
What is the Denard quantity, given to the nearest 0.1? 368.5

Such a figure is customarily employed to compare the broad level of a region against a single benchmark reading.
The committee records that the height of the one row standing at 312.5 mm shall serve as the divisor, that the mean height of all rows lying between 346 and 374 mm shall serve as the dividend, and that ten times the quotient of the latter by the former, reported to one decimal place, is 11.1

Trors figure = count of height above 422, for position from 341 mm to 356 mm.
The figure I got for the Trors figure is 6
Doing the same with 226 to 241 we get 2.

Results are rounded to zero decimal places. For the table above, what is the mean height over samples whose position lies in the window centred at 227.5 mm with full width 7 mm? 428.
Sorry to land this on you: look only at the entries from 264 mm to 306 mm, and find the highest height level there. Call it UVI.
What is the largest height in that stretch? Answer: 502.5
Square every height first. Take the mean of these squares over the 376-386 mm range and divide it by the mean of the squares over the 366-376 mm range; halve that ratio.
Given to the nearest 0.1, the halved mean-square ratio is 0.4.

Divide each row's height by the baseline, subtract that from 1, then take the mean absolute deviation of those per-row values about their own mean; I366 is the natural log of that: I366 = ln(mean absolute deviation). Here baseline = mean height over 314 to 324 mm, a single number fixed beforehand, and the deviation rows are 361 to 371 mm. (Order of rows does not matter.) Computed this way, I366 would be -3.3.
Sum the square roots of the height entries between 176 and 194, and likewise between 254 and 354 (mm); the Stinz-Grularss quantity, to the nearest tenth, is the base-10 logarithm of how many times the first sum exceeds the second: -0.8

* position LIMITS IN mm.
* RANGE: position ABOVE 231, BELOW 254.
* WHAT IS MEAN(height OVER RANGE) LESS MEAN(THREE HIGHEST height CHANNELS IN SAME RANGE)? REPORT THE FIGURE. -11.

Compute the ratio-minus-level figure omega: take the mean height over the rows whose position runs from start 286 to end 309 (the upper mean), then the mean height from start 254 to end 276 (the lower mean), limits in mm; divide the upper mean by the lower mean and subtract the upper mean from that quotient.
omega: -485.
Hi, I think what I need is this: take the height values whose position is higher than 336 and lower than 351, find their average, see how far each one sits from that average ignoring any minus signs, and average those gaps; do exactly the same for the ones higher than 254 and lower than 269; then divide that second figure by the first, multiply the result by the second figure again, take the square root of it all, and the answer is 1.62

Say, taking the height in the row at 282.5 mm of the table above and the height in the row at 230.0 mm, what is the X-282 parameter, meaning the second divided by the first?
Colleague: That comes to 1.0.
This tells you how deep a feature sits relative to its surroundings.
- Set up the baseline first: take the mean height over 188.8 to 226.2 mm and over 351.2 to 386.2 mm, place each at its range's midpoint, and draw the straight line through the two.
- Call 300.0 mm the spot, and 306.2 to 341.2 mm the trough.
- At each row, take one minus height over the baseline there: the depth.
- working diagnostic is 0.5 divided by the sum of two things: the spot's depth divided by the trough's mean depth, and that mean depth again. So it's 2.8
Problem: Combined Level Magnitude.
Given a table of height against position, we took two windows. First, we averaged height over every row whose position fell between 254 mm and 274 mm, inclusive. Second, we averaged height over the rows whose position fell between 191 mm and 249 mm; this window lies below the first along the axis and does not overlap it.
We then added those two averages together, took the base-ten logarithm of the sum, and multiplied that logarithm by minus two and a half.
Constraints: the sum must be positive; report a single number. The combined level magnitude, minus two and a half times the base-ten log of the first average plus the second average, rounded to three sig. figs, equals -7.23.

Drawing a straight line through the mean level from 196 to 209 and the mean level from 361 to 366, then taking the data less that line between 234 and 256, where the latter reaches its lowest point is 250.0 mm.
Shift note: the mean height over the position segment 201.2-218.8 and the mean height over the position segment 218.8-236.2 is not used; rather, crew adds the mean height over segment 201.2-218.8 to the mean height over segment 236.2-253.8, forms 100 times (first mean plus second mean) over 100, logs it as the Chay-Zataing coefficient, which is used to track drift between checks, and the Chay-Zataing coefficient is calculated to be 791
